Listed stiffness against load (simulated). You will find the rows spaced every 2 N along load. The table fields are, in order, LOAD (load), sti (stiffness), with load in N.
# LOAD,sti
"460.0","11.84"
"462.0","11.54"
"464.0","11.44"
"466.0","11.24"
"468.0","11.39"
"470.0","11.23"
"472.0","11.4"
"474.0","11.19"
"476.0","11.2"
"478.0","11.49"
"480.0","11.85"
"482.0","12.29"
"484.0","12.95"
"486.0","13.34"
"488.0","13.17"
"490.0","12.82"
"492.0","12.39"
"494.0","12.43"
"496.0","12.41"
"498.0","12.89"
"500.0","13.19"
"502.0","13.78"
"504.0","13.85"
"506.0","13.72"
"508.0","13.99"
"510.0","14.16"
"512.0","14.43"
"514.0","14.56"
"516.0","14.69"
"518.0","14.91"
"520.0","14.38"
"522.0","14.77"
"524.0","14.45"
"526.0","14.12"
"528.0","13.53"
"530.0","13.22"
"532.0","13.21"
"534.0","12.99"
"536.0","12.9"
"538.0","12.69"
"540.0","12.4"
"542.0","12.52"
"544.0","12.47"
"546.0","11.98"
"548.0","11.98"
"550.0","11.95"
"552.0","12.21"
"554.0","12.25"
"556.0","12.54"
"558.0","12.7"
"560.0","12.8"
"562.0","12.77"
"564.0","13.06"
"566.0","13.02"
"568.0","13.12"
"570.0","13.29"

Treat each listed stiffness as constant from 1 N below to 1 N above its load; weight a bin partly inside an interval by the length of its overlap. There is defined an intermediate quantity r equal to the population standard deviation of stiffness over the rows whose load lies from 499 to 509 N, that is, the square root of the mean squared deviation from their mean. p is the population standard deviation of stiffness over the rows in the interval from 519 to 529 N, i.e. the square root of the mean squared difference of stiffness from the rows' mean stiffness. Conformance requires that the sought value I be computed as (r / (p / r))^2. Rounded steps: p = 0.415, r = 0.27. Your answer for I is 0.0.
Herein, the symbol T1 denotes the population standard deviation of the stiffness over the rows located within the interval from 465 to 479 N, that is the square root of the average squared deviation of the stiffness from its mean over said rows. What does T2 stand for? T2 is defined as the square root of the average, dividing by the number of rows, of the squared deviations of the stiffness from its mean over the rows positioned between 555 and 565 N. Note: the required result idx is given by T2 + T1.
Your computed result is 0.3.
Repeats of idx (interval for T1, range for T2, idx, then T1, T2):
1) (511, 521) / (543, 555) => 0.4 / 0.19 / 0.19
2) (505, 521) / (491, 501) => 0.7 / 0.36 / 0.32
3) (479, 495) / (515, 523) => 0.7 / 0.47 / 0.19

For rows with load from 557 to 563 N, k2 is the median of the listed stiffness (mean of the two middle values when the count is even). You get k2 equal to 12.8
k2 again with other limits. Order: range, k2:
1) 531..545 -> 12.7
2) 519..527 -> 14.4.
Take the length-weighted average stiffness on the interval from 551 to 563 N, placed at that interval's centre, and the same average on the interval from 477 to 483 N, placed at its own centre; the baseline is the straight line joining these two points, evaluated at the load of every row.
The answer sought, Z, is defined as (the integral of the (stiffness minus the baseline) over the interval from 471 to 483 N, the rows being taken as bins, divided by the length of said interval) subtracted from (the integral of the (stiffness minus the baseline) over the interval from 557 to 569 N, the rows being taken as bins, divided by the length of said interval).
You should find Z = 0.6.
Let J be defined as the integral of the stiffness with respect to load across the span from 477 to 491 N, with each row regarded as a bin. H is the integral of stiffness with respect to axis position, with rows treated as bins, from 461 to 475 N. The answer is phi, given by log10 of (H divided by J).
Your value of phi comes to -0.044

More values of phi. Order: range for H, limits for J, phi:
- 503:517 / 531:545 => 0.047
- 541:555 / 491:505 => -0.028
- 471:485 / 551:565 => -0.030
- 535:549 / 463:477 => 0.041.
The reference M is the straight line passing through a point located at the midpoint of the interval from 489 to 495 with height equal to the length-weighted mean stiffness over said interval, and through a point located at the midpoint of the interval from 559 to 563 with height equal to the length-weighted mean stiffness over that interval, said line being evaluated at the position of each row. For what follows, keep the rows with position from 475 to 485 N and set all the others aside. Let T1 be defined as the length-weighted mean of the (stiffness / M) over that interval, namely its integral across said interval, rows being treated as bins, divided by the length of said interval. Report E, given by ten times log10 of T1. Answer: -0.2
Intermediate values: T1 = 0.96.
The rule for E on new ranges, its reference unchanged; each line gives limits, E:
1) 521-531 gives 0.4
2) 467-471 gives -0.4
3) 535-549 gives -0.1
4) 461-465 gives -0.3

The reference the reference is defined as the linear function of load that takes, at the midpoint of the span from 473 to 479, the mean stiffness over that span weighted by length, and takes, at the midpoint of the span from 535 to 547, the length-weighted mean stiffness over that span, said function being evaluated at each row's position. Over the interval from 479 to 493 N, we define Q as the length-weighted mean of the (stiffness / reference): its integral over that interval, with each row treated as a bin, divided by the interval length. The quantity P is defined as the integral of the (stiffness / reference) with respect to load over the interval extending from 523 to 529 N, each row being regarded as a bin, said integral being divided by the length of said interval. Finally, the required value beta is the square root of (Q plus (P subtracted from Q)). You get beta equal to 1.03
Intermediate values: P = 1.15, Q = 1.11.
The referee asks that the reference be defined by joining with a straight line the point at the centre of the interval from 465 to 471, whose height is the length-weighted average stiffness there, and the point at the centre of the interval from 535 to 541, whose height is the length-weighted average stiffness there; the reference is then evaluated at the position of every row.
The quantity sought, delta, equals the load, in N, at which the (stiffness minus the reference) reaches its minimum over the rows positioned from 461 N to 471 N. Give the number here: 470.0 N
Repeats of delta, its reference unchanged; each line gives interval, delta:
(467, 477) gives 476.0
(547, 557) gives 550.0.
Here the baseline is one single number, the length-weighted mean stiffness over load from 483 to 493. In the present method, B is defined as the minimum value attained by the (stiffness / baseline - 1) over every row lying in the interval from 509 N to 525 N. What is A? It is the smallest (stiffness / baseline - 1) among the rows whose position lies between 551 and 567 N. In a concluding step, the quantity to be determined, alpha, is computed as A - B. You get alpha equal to -0.15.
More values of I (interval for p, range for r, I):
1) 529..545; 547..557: 0.0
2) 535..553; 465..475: 0.0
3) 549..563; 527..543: 0.2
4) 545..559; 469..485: 1.6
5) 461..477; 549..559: 0.3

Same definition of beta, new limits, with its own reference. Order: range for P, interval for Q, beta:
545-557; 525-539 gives 1.09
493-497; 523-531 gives 1.09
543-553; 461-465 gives 1.06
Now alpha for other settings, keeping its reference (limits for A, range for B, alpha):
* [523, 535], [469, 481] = 0.14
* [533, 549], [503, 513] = -0.13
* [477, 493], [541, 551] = -0.04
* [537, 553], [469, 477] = 0.06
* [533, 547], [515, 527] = -0.17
